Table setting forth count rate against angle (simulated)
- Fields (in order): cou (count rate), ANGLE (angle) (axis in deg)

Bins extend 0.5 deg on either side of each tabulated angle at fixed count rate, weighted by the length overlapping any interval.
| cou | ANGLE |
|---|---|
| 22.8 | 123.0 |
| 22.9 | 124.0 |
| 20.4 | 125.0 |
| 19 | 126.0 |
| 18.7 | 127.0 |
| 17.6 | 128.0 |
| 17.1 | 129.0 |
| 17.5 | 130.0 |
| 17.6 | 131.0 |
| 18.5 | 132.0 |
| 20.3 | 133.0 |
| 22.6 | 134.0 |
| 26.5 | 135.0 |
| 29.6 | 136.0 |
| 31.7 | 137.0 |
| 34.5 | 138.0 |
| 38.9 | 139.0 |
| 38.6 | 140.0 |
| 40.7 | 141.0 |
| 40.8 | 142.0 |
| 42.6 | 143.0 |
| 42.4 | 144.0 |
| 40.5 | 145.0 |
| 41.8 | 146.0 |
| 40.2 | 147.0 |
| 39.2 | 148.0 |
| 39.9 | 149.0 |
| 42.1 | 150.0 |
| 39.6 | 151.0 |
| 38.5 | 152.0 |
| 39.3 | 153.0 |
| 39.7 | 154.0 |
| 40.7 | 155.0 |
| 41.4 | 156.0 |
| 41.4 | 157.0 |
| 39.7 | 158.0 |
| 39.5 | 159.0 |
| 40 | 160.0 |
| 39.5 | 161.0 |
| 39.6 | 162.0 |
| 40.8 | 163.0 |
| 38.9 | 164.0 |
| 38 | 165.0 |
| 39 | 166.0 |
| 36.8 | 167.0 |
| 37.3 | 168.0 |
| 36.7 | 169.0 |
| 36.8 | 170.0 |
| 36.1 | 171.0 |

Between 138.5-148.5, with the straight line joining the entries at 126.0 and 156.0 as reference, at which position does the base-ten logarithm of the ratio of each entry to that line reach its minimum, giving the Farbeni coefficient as 148.0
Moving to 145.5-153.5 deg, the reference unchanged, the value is 152.0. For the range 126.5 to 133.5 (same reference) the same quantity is 131.0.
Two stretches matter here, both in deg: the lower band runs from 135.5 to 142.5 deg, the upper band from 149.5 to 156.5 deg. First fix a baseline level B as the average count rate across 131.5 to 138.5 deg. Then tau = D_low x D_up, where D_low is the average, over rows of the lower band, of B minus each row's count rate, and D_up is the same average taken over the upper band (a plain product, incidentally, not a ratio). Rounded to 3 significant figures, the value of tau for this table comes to 142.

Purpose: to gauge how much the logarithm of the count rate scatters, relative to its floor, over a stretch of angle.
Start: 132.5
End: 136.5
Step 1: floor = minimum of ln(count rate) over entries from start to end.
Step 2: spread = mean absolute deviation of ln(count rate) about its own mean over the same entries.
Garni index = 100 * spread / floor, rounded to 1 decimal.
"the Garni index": 4.5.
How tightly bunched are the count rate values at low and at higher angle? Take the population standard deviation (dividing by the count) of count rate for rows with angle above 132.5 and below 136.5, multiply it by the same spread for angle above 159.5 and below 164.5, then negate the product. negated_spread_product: -2.2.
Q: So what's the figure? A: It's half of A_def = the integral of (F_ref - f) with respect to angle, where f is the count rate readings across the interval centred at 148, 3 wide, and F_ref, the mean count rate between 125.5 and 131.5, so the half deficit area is -33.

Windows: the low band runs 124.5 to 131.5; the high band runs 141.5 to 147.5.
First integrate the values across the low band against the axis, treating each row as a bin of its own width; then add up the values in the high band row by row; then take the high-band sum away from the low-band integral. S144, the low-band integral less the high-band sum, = -120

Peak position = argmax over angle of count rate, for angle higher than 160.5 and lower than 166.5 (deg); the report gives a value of 163.0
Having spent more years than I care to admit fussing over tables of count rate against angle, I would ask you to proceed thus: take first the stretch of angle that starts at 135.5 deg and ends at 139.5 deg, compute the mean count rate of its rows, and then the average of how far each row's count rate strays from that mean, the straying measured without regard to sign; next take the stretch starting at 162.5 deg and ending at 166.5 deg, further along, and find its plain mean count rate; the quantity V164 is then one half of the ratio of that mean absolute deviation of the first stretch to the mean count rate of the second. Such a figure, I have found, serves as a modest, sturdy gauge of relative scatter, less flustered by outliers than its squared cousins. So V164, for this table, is 0.039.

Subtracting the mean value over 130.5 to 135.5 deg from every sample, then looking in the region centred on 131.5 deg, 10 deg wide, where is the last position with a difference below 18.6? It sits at 136.0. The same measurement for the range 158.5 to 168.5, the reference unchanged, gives 168.0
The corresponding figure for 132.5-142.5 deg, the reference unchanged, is 140.0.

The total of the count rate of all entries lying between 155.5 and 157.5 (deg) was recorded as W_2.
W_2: 83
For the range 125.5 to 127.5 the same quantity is 38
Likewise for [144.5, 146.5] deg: 82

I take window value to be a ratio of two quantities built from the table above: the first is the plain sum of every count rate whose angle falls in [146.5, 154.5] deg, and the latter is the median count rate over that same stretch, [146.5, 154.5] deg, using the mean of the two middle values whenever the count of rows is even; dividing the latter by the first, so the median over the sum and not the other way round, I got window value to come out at 0.124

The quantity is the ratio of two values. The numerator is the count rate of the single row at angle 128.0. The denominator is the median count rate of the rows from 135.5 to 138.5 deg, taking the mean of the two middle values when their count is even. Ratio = 0.56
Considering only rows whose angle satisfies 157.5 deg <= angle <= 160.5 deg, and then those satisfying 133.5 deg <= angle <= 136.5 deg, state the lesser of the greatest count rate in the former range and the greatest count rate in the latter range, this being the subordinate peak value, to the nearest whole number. 30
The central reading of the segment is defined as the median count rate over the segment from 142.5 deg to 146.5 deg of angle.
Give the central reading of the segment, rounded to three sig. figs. 42.1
